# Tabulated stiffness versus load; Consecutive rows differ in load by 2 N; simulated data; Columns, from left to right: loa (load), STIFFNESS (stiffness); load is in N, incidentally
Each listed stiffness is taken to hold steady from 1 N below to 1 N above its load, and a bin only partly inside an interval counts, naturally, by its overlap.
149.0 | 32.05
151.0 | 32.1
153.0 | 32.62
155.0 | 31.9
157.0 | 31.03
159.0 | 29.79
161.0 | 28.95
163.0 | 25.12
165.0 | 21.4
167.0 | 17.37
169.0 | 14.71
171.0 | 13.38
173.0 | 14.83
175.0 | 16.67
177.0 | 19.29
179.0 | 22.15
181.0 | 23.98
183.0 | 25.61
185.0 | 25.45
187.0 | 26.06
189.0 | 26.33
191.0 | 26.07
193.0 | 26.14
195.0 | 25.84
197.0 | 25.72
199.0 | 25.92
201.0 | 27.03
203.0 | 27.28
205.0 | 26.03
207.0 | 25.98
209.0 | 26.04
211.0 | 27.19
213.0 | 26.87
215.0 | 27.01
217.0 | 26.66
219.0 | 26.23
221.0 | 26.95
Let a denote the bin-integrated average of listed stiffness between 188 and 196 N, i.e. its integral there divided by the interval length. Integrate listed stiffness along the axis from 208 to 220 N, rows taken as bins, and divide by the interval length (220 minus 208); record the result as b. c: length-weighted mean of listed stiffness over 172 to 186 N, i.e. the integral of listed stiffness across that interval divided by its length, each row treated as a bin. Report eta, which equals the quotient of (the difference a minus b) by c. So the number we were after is -0.03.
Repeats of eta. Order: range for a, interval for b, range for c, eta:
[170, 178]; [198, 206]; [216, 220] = -0.40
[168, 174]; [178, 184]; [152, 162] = -0.31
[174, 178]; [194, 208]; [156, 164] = -0.29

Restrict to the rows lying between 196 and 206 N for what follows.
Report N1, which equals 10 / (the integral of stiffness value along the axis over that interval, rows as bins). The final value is 0.04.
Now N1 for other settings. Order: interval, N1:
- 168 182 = 0.04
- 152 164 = 0.03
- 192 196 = 0.10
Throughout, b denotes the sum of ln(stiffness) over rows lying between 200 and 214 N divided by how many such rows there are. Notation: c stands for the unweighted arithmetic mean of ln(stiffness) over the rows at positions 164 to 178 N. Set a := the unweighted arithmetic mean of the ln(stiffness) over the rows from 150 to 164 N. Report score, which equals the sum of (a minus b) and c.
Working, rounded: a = 3.40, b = 3.282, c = 2.810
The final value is 2.9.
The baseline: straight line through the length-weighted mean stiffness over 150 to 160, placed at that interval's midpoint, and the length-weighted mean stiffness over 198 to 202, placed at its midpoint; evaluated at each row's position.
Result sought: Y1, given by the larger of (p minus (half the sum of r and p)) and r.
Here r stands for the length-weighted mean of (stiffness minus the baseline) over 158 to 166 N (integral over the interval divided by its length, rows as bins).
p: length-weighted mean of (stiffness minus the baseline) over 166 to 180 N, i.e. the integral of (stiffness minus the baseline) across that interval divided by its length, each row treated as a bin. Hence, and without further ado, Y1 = -4.1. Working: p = -13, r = -4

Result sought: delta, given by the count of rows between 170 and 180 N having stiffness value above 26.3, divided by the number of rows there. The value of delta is 0.00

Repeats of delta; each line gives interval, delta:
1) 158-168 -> 0.40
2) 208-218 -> 0.80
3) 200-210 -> 0.40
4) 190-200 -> 0.00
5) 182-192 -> 0.20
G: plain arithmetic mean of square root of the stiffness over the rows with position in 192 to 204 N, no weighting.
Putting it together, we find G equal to 5.1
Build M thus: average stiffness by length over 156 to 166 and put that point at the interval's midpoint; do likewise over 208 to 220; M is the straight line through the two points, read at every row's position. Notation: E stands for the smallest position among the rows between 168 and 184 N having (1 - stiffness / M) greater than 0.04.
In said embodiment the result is 169.0 N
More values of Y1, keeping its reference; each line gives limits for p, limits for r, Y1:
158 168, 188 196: -1.3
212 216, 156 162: 1.6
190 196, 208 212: 1.3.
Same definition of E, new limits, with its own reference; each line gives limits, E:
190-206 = 197.0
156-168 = 163.0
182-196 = 183.0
